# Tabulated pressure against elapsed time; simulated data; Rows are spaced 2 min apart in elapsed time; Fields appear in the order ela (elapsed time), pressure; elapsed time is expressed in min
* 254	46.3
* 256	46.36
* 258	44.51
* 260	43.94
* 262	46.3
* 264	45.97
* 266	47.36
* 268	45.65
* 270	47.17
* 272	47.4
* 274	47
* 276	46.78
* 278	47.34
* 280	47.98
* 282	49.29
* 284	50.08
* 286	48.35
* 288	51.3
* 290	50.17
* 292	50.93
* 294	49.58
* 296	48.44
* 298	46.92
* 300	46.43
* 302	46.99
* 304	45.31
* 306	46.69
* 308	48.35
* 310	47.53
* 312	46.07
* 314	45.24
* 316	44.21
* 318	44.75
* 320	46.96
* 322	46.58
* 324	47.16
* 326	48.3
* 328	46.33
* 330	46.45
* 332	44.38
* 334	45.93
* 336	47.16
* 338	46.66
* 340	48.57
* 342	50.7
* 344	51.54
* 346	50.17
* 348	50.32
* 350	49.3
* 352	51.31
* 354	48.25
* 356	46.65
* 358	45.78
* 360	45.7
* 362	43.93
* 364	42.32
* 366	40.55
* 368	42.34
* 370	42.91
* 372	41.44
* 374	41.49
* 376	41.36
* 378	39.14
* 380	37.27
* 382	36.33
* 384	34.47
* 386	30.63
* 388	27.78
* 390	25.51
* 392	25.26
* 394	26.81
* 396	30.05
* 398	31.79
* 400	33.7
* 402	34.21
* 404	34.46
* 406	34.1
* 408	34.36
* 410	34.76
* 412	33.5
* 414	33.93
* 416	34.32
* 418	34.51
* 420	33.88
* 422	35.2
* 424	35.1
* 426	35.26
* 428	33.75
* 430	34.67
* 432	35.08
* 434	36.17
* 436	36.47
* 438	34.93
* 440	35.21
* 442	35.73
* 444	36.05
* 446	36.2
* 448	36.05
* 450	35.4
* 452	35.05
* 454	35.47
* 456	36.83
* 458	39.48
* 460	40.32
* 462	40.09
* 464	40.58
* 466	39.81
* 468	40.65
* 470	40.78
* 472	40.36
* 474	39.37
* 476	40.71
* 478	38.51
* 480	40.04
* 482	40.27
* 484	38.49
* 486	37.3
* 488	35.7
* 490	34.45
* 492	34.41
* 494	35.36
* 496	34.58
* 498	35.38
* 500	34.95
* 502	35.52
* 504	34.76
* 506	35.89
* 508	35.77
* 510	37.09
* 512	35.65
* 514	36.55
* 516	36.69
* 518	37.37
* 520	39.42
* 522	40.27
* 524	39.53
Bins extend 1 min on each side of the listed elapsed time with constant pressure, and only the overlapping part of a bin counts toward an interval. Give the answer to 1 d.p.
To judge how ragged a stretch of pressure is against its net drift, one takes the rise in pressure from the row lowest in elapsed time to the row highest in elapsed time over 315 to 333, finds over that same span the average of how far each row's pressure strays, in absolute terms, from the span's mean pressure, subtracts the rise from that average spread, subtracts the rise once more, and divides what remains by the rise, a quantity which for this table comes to 4.6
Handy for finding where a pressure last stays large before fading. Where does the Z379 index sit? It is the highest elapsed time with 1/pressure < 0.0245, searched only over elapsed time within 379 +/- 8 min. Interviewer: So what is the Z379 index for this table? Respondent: 376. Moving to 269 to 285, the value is 284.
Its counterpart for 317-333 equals 332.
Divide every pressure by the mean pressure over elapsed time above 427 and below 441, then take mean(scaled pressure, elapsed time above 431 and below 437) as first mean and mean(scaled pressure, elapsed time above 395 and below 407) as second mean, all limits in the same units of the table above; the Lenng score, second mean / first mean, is 0.92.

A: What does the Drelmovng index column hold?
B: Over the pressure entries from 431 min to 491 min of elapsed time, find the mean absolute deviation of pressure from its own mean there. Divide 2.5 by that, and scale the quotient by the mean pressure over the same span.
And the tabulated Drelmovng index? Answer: 45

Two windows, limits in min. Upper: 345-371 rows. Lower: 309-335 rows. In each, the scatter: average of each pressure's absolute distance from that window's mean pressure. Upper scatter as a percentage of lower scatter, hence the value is 307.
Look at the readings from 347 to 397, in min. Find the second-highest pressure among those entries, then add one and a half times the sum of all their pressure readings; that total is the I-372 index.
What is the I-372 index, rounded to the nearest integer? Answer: 1531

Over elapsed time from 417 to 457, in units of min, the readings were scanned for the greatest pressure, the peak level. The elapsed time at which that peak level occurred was 456 min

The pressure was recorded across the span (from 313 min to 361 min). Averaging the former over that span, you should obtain 47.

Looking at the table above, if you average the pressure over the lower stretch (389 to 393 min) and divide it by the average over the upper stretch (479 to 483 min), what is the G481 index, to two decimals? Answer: 0.63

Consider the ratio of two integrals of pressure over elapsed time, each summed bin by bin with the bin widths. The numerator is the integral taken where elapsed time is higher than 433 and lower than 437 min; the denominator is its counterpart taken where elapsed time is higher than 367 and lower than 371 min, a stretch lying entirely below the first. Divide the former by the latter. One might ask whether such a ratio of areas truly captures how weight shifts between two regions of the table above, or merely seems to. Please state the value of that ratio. 0.85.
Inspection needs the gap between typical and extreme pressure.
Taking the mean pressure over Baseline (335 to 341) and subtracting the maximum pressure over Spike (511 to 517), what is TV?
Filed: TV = 11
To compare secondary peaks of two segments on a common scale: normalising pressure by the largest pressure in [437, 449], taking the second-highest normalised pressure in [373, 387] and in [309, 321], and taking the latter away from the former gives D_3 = -0.15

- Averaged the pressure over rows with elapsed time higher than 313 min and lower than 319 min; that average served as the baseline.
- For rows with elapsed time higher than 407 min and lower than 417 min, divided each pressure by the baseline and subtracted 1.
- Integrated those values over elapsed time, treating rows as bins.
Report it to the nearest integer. -2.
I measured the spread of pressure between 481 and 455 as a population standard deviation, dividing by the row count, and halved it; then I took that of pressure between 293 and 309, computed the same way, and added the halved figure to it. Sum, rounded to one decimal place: 1.8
